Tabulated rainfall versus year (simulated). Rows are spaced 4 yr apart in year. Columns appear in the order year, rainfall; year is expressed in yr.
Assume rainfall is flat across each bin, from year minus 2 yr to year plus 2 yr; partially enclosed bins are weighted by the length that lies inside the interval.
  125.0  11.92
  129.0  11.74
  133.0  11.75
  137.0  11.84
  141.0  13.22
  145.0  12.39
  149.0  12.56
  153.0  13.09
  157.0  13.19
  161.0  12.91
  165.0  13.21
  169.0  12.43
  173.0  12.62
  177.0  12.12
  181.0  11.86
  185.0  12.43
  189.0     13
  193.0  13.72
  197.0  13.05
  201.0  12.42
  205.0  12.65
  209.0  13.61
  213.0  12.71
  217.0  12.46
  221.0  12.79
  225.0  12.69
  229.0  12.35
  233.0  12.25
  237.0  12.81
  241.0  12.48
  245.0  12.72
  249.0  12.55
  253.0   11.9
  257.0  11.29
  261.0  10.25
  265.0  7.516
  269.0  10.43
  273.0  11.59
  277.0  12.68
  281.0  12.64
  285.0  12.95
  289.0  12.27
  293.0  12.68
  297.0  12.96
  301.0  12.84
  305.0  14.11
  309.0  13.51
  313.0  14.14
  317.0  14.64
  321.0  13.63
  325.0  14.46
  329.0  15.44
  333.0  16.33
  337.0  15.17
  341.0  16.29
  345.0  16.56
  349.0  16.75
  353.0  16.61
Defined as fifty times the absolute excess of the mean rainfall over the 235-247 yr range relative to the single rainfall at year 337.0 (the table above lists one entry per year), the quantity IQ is 125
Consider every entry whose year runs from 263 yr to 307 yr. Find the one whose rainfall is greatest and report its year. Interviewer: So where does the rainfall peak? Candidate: 305.0 yr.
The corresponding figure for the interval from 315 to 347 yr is 345.0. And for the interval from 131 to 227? 193.0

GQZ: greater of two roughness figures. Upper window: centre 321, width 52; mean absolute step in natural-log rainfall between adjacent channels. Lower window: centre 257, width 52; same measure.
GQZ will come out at 0.10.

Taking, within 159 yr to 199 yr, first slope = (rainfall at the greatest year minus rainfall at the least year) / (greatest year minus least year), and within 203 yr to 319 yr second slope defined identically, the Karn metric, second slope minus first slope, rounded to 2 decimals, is 0.01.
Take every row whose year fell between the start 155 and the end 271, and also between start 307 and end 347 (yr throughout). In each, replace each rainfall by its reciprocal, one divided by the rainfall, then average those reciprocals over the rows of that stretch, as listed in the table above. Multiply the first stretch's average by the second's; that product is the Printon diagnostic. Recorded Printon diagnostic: 0.0055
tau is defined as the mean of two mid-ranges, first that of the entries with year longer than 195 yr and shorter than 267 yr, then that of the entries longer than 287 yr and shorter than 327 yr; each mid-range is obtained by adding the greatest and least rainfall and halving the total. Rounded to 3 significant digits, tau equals 12.0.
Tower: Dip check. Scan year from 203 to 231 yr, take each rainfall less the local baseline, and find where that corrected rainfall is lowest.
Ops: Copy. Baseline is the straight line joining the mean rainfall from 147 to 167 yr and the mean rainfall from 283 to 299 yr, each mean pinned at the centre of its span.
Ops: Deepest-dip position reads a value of 229.0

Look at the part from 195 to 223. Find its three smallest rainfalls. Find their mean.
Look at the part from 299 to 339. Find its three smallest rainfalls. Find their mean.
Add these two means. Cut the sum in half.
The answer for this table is 12.9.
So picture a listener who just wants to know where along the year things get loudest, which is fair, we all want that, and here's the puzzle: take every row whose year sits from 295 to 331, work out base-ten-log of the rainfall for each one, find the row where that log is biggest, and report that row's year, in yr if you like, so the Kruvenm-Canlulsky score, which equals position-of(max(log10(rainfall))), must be 329.0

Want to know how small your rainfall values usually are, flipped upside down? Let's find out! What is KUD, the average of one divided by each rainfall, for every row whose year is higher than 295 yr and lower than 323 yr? 0.0732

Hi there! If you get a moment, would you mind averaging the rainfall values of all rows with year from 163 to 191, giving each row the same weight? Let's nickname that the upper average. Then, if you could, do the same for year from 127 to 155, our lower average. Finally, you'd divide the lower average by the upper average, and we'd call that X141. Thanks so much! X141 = 0.99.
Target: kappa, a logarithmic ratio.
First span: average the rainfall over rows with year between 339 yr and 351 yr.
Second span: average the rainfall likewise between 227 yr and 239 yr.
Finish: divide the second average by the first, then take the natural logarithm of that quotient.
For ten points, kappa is -0.28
